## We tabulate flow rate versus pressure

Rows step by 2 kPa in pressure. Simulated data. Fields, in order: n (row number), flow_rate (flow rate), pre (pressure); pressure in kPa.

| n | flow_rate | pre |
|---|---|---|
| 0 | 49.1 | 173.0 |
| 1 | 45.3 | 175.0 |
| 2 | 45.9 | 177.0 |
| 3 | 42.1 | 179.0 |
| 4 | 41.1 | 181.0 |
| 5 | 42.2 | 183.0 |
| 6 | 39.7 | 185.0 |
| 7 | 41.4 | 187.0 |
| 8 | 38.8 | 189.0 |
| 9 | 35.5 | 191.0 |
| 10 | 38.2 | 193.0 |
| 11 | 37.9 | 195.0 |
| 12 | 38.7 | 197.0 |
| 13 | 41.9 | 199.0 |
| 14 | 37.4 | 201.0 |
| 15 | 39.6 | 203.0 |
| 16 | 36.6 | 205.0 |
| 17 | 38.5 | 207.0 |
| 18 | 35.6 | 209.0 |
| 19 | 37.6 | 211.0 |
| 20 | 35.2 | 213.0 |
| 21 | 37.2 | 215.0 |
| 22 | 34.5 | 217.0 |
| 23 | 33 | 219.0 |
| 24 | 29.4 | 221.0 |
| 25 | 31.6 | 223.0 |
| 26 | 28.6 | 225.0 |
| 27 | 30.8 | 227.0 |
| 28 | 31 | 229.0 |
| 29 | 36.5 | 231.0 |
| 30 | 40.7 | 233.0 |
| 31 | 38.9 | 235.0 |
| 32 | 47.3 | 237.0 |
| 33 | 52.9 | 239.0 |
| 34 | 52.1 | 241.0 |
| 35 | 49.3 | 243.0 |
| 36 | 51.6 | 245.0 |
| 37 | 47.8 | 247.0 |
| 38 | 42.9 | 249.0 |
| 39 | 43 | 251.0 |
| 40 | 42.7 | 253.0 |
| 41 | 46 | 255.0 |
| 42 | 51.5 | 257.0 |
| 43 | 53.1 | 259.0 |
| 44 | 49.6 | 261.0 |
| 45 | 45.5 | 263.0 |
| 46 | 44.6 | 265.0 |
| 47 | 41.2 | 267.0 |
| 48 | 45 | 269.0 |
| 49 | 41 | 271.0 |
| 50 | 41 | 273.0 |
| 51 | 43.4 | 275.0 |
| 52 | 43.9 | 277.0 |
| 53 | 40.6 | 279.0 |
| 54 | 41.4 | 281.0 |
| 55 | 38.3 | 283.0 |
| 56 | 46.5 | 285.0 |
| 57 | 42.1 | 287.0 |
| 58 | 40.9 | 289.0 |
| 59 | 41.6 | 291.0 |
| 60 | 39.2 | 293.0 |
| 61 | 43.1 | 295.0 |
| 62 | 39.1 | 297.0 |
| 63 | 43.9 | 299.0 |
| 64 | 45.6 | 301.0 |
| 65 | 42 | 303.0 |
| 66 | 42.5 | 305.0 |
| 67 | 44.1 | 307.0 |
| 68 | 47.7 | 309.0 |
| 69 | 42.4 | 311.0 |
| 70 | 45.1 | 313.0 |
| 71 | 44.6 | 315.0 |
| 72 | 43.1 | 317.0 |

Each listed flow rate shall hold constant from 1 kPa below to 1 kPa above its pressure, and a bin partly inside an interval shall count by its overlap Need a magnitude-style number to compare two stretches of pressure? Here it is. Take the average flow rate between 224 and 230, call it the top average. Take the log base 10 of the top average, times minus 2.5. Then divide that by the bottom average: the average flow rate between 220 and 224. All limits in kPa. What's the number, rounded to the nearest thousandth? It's -0.121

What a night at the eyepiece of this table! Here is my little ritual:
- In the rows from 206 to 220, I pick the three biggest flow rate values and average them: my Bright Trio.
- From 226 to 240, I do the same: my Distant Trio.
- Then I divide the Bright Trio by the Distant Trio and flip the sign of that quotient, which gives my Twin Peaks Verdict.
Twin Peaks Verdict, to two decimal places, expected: -0.80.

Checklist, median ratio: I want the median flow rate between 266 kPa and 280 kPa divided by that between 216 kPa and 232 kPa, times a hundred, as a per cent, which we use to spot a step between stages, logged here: 132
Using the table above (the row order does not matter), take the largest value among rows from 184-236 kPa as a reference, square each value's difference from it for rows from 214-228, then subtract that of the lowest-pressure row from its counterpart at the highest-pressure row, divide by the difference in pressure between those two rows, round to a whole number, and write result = 8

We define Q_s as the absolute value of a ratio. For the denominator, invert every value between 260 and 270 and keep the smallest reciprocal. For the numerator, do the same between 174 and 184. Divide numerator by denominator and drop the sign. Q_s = 1.08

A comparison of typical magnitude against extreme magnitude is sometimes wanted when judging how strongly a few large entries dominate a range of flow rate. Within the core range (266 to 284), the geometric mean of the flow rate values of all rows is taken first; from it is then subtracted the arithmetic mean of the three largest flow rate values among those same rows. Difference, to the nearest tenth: -2.4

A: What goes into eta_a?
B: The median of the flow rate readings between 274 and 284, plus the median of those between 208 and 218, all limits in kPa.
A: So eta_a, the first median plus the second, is 77.0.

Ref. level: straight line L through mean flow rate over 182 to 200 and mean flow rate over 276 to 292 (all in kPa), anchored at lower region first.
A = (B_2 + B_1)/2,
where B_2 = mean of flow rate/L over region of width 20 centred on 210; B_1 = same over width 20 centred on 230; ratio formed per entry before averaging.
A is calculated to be 0.91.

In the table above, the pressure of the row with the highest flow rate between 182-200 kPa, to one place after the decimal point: 183.0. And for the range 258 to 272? 259.0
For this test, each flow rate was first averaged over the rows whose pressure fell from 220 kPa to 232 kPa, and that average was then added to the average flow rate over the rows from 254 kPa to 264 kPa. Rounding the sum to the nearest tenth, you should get 80.5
